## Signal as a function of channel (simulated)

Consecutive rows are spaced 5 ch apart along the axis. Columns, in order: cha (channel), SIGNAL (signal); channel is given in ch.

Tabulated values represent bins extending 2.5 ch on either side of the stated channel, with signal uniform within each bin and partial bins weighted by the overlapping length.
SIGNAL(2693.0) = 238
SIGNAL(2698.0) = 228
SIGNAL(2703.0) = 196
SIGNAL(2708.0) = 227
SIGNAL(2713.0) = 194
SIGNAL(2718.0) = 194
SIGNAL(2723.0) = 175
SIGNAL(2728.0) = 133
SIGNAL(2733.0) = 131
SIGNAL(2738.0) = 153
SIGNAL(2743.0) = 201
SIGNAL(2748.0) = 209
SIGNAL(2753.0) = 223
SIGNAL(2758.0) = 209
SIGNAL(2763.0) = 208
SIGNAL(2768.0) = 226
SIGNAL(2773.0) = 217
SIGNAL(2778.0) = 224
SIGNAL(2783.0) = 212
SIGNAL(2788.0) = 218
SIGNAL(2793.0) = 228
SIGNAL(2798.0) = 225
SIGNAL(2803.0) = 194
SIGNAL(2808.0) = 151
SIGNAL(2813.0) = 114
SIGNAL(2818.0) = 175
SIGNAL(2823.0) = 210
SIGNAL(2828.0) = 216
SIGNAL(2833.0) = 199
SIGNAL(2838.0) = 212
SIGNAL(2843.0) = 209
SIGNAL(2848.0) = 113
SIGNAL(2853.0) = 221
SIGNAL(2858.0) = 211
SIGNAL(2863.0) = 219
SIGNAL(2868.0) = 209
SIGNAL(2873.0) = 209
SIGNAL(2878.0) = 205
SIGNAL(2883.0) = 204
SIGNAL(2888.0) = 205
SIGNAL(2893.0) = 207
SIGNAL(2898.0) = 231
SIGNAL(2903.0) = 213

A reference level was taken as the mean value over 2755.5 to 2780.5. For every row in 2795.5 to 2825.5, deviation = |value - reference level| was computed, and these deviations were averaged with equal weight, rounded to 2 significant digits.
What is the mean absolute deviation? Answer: 41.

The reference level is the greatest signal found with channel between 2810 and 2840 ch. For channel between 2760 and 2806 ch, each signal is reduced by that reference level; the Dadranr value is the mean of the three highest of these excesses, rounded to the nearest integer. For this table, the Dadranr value 10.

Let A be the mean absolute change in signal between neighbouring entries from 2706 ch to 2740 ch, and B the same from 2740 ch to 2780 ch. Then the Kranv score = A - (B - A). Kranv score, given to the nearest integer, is 29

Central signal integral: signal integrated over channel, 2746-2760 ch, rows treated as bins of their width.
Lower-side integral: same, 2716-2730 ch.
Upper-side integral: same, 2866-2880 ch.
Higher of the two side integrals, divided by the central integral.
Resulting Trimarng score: 0.97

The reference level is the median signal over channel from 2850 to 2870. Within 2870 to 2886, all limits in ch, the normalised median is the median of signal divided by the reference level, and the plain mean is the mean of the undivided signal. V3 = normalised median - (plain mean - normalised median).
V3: -204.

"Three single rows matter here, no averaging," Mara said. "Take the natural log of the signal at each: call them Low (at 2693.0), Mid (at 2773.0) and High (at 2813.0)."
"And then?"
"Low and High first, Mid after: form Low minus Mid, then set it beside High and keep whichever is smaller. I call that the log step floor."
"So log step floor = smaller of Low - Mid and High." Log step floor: 0.092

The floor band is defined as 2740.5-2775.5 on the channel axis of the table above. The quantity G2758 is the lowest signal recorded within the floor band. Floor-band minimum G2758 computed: 201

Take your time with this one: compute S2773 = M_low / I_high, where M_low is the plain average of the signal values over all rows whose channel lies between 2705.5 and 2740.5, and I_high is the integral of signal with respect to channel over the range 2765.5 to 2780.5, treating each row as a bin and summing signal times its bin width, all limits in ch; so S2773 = 0.052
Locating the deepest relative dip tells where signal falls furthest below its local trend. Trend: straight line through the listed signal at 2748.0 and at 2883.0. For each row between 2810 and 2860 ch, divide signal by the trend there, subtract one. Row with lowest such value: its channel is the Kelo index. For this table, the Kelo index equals 2848.0 ch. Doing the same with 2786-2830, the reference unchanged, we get 2813.0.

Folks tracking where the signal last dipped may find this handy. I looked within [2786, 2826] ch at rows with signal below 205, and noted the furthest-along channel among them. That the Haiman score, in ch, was 2818.0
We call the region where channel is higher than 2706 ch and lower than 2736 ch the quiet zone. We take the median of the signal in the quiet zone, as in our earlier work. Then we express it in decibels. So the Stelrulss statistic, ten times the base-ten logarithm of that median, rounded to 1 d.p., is 22.7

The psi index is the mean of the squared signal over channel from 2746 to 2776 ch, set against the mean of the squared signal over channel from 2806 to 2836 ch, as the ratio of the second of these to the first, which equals 0.71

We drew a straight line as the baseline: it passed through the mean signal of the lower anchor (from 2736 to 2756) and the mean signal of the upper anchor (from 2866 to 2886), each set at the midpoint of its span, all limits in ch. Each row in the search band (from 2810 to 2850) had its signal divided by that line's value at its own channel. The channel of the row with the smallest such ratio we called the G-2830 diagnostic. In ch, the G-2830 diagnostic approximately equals 2848.0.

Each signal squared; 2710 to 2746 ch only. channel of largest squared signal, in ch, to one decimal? 2743.0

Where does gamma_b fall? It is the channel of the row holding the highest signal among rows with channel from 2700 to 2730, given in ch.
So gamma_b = 2708.0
